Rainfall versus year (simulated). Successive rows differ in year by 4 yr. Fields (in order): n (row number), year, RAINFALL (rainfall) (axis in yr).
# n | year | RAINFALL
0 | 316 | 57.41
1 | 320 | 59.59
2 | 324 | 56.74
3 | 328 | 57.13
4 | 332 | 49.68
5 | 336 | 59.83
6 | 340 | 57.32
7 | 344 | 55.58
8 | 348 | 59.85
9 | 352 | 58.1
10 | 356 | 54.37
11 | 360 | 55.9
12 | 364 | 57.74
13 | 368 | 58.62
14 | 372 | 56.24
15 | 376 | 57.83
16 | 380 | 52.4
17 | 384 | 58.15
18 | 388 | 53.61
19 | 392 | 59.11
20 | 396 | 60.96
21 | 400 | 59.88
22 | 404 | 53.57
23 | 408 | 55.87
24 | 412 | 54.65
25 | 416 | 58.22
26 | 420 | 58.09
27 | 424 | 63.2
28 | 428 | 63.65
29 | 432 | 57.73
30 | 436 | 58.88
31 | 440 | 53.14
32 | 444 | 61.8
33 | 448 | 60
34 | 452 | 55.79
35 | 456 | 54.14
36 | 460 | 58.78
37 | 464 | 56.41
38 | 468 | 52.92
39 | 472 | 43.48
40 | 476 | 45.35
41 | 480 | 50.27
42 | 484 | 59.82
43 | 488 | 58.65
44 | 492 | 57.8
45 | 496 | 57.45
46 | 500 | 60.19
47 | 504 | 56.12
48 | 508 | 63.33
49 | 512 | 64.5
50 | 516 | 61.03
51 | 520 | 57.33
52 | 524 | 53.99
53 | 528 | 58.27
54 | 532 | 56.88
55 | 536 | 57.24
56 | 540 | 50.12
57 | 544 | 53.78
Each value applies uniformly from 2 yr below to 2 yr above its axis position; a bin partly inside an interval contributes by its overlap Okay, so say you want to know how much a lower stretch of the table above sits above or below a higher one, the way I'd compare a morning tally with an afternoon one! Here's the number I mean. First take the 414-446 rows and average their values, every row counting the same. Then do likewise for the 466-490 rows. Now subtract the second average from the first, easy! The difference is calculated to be 7.6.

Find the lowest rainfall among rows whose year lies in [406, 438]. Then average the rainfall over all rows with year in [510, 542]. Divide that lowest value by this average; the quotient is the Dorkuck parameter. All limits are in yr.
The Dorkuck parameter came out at 0.95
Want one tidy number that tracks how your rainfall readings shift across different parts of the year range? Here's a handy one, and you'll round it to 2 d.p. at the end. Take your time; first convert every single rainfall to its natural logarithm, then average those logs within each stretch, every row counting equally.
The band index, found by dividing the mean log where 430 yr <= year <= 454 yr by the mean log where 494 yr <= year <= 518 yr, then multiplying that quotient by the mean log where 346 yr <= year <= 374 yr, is 4.00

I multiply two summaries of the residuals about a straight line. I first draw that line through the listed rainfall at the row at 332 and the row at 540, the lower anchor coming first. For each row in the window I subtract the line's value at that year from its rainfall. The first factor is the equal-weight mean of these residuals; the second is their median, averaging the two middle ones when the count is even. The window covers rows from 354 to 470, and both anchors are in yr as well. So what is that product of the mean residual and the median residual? 60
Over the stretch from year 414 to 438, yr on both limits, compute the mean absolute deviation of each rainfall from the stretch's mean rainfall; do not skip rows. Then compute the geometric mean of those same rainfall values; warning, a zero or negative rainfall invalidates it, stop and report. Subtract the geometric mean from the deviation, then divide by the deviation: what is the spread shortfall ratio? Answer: -25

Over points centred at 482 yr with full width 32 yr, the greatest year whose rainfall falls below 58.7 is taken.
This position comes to 496 yr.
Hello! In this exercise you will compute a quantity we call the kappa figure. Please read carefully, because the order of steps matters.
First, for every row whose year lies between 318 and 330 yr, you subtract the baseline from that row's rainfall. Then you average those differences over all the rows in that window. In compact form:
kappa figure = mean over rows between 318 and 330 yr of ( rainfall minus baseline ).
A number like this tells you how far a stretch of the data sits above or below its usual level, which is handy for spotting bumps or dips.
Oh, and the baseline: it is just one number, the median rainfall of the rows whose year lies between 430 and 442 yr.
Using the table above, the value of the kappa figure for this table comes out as 0.1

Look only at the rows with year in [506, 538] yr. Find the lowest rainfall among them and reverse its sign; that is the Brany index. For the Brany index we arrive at -54.0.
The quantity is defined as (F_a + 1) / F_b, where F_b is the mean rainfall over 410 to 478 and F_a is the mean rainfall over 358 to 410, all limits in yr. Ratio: 1.03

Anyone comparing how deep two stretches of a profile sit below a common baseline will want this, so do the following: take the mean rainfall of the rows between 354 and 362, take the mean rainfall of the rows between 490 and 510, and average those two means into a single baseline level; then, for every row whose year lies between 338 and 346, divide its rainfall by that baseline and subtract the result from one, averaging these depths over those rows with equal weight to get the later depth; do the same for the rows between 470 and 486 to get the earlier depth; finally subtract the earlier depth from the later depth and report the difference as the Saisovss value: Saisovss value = -0.12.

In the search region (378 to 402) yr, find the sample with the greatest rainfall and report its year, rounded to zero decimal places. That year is 396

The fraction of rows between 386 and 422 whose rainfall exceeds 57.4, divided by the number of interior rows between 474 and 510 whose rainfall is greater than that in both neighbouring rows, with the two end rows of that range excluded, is 0.28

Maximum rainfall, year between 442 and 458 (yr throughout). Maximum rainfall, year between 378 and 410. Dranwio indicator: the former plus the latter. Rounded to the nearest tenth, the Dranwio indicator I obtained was 122.8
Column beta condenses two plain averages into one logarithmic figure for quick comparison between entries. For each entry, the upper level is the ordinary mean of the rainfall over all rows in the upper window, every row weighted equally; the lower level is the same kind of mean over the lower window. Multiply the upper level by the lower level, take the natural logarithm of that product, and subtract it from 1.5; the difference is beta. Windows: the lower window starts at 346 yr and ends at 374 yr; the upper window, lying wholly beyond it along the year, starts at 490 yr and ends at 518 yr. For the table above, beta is -6.64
